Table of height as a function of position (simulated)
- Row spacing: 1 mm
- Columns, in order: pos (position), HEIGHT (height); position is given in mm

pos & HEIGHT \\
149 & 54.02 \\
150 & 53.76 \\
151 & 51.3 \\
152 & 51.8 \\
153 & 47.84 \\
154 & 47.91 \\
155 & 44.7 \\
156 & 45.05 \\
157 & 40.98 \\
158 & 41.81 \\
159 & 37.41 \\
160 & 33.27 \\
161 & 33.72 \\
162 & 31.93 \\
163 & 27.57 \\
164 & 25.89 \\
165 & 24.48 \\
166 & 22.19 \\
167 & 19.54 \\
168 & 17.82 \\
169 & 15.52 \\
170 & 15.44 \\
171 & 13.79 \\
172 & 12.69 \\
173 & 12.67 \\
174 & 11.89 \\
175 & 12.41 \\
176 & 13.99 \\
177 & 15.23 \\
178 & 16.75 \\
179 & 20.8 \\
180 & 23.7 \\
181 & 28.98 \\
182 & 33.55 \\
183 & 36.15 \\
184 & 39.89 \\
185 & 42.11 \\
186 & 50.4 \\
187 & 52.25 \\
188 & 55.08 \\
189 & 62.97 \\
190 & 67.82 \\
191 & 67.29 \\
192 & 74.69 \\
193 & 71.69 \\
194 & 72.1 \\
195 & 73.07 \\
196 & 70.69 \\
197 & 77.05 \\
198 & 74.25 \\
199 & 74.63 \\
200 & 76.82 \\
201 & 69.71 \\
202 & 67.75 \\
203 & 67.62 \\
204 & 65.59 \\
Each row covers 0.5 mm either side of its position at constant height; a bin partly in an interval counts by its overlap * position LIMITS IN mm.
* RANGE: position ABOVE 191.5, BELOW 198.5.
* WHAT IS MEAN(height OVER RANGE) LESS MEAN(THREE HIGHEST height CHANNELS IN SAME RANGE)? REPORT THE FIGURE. -2.0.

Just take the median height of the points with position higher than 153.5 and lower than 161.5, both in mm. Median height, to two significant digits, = 41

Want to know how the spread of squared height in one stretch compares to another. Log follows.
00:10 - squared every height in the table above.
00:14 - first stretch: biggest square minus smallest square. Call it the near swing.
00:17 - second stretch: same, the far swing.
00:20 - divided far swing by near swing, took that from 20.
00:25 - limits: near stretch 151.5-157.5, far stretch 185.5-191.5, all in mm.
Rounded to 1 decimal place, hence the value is 17.9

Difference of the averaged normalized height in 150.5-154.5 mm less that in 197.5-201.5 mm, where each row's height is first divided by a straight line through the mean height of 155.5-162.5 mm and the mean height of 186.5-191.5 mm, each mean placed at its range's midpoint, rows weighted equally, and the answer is 0.5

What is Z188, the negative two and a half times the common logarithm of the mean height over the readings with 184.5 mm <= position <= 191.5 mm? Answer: -4.4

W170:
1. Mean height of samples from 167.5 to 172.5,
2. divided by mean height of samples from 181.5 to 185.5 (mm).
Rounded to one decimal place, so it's 0.4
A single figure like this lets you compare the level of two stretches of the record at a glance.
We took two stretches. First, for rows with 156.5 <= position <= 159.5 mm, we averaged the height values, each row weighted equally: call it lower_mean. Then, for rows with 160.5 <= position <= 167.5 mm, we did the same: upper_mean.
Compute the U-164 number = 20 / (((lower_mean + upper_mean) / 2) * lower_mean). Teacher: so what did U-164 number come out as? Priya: 0.015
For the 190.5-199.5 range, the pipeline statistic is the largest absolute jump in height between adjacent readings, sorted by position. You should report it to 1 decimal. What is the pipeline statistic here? 7.4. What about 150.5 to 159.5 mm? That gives 4.4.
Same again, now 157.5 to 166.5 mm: 4.4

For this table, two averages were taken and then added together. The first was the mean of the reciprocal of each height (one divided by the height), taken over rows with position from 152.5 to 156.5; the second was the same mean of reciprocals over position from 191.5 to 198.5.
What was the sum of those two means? 0.035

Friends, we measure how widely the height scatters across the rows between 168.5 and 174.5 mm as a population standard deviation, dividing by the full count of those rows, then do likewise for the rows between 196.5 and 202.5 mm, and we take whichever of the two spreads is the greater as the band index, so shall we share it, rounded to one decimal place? 3.5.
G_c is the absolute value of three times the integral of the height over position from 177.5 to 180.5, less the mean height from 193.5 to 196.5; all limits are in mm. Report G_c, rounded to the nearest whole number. 112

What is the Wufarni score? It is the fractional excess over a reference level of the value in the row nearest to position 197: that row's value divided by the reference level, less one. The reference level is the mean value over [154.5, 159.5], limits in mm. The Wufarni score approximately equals 0.8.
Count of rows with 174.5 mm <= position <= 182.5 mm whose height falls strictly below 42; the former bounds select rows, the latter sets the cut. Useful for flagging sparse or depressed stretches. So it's 8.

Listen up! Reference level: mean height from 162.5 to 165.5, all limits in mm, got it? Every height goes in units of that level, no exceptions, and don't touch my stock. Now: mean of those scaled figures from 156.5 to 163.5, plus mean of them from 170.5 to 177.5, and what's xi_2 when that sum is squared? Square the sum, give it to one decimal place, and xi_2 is 3.5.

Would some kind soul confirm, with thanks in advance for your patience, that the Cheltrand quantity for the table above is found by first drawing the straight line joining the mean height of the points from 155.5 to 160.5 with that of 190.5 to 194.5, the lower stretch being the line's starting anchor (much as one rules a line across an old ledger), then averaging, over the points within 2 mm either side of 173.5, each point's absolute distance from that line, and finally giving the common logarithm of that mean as 1.6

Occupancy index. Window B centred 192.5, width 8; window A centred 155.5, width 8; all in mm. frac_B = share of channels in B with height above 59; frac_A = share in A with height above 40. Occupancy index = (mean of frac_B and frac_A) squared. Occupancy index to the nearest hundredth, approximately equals 0.88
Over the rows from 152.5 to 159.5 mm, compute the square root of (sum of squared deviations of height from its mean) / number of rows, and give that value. 3.5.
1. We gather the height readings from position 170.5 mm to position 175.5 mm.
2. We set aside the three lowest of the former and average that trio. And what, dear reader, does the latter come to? 12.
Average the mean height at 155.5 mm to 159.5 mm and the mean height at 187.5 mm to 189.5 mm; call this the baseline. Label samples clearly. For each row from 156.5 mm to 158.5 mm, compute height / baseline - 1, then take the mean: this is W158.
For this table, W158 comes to -0.2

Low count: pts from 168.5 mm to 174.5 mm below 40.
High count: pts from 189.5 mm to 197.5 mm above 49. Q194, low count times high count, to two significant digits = 48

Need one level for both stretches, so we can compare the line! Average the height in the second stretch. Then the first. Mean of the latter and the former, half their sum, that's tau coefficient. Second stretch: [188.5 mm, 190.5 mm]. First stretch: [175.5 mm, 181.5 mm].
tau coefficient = 43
